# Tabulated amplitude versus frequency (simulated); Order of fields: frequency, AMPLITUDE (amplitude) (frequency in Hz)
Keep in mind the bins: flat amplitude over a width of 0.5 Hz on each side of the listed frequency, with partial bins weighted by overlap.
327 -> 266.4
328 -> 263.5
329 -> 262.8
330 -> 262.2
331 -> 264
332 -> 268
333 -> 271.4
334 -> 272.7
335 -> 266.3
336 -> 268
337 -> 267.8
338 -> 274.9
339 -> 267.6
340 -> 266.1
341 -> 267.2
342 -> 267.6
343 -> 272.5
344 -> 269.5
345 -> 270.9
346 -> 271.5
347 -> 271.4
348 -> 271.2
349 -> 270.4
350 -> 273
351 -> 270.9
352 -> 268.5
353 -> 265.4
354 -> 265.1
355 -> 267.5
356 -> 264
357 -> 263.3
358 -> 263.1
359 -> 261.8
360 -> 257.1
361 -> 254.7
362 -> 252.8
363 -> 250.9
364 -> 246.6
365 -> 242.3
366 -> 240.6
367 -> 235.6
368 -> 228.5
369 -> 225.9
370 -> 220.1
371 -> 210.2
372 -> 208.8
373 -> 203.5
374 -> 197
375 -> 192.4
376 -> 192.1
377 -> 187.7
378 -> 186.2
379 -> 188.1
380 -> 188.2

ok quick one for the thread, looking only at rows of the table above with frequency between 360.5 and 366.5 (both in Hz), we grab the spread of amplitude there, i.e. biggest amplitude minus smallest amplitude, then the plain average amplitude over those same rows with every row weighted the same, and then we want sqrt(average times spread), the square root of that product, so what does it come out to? 59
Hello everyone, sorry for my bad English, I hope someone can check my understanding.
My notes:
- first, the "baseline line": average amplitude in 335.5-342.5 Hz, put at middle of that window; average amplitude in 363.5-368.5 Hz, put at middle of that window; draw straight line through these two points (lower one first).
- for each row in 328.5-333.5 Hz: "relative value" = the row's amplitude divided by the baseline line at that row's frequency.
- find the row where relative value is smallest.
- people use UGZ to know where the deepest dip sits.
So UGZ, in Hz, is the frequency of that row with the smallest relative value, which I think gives 329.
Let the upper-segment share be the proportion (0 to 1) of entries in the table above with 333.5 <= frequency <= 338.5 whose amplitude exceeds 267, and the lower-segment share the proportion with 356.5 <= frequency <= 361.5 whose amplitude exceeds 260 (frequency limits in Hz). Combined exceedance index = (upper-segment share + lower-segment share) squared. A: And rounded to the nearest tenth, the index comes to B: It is 2.0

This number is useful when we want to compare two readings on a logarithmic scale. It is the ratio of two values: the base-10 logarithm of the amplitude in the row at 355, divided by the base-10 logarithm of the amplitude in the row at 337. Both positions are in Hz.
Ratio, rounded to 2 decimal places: 1.00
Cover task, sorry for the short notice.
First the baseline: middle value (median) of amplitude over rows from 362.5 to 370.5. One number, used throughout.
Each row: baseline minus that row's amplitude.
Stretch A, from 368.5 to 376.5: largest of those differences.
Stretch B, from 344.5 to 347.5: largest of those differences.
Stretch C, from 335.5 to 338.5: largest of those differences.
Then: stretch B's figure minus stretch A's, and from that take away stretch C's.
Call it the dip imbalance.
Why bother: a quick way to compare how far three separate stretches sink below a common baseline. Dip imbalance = -49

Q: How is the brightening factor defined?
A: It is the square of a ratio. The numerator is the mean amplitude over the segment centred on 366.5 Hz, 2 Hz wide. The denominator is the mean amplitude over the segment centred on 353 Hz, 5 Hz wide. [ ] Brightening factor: 0.79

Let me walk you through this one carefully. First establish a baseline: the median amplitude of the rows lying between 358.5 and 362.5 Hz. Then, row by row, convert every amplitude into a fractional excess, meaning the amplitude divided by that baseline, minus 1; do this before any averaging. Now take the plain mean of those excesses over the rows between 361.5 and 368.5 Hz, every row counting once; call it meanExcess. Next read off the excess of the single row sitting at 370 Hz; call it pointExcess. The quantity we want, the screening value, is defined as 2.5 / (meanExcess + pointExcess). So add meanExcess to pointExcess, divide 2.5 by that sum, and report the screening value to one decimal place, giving -13.0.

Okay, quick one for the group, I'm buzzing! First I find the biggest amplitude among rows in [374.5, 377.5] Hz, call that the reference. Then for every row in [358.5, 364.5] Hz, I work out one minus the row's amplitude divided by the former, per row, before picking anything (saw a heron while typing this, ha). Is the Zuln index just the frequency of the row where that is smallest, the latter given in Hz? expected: 359 Hz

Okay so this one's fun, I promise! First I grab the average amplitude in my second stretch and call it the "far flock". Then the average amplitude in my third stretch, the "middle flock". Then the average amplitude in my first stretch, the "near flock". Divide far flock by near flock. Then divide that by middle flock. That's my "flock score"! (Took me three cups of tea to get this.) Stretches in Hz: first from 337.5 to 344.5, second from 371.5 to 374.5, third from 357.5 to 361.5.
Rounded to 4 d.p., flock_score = 0.0029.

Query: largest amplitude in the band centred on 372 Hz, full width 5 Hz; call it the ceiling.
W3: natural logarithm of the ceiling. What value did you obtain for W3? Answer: 5.39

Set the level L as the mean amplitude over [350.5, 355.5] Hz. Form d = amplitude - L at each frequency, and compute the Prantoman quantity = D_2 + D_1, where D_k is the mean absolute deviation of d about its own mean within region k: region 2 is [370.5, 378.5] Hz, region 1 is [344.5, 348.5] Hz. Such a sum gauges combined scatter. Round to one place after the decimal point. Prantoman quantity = 7.9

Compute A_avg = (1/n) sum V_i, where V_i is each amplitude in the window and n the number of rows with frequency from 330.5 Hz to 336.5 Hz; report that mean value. 268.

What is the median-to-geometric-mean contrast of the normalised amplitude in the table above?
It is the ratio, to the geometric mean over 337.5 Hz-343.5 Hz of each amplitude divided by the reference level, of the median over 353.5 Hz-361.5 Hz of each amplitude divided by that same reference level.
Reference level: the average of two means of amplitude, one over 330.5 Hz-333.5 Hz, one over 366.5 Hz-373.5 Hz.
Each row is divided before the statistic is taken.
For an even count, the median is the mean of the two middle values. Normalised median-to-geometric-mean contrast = 0.977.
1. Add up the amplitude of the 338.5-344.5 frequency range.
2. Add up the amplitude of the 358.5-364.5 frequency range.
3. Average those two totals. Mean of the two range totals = 1567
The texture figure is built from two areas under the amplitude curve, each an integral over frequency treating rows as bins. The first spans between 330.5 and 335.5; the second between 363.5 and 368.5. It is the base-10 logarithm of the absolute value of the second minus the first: 2.17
